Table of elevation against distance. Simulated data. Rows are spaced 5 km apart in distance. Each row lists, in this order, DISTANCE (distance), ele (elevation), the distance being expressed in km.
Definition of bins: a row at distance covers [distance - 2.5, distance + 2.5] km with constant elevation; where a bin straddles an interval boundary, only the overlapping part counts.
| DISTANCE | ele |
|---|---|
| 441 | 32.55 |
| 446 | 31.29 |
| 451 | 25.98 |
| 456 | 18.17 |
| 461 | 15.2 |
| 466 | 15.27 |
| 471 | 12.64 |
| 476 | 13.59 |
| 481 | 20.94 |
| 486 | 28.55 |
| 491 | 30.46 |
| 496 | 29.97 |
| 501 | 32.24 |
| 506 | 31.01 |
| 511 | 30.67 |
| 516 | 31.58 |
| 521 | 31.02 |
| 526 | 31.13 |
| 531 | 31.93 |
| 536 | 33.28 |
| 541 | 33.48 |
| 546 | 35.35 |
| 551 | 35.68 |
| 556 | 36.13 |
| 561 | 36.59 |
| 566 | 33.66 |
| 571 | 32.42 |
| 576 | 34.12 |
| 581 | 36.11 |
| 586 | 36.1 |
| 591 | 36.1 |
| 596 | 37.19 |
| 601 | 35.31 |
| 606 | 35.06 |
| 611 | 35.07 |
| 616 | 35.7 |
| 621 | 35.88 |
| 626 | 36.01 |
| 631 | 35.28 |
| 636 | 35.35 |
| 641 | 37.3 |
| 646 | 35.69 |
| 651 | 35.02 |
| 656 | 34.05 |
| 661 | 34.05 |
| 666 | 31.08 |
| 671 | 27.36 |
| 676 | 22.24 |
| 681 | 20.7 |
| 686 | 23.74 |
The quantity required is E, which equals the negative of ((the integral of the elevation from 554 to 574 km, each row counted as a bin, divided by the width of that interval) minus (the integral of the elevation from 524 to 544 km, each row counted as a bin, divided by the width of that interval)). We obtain -2.1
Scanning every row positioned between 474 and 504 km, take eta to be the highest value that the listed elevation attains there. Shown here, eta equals 32.24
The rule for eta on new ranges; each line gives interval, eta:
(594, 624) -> 37.19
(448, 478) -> 25.98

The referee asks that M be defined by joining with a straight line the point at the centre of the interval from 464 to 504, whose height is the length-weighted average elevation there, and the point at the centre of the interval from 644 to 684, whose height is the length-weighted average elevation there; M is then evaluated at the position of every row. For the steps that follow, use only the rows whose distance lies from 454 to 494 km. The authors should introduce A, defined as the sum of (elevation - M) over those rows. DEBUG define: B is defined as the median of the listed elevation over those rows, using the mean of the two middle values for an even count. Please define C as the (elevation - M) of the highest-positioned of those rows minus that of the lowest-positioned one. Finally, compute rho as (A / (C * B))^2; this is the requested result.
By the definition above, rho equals 0.0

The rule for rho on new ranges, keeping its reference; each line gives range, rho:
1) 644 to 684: 0.0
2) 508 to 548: 0.3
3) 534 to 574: 0.9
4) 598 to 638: 1.7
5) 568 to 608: 1.9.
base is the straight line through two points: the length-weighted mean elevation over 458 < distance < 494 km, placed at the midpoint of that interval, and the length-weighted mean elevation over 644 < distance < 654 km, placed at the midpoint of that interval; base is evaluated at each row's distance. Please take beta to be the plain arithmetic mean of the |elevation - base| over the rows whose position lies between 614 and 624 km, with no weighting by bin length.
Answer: 3.3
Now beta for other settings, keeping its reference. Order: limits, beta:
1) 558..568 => 7.6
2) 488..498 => 9.0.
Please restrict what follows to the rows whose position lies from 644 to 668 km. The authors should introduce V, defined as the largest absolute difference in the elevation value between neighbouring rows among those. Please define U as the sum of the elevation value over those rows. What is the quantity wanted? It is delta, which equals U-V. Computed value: 167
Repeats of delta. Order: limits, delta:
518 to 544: 159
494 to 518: 153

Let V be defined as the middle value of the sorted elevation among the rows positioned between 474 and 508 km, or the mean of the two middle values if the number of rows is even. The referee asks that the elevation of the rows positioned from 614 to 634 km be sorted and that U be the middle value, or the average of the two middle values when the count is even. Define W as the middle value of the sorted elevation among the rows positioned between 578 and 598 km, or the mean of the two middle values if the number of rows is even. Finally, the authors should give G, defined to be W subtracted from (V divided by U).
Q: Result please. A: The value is -35.3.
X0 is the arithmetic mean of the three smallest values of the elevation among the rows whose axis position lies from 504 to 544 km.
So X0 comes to 31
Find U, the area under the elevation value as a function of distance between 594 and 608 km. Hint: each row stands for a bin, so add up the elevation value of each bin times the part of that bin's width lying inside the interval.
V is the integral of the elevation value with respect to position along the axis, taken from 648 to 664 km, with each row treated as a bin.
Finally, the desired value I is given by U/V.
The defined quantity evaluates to 0.91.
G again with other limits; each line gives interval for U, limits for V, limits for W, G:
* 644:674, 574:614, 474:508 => -28.9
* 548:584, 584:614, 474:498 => -27.5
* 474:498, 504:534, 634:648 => -34.6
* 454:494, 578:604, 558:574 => -31.5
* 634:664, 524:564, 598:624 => -34.3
